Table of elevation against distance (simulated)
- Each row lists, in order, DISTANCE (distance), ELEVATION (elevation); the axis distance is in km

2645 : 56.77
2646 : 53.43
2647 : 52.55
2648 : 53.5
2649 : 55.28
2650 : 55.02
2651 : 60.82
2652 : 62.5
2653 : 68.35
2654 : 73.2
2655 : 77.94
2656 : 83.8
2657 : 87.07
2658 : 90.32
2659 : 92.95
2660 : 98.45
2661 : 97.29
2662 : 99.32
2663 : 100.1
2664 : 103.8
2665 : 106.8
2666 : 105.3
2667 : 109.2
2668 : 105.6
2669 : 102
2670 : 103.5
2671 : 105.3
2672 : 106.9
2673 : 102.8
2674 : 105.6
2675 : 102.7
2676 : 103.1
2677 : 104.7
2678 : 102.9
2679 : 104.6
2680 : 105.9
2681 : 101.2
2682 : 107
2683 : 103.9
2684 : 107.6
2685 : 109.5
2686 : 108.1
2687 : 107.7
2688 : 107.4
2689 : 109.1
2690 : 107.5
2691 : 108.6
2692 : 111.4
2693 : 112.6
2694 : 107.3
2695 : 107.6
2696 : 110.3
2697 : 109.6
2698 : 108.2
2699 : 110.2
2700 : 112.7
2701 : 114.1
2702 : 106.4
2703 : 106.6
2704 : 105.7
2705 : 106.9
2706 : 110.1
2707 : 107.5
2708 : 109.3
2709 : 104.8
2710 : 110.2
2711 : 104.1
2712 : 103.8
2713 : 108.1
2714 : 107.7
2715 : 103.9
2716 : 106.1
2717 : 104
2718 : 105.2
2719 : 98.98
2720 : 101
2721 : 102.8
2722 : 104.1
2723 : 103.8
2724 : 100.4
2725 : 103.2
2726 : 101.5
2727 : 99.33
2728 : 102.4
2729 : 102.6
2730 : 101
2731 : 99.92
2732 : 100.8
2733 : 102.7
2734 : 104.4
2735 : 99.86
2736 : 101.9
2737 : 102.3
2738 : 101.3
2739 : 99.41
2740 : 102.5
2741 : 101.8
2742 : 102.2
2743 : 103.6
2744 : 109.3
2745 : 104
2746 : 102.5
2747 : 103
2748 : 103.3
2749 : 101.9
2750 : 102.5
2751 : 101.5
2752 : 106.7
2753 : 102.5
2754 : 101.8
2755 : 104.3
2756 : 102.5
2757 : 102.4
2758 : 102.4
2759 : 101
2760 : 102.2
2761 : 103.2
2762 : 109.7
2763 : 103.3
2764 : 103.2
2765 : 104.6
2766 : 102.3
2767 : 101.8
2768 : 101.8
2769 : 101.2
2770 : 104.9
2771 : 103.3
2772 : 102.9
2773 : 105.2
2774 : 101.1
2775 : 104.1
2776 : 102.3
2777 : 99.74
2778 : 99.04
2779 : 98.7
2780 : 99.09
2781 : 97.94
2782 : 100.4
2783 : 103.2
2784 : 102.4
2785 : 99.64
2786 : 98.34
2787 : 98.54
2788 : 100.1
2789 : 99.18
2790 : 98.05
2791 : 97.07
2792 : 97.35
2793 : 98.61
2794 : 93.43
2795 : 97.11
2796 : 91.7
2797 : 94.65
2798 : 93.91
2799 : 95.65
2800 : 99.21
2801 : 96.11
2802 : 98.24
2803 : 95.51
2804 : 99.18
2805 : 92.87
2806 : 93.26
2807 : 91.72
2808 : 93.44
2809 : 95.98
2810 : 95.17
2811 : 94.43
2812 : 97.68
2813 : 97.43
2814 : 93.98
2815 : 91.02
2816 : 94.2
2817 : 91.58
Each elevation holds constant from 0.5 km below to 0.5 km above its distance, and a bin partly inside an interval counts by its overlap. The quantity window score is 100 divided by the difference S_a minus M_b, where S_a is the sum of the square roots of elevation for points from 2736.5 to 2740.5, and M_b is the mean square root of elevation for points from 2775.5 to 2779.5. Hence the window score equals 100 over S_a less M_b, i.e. 3.30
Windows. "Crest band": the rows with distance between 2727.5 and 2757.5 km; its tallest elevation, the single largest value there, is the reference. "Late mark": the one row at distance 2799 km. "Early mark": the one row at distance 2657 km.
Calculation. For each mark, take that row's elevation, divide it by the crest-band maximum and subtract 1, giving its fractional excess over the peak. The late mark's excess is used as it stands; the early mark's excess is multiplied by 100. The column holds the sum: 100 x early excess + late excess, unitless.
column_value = -20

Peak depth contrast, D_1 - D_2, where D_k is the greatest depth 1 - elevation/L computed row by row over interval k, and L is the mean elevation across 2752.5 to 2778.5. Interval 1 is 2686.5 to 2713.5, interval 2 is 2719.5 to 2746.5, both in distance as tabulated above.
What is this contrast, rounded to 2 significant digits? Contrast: -0.043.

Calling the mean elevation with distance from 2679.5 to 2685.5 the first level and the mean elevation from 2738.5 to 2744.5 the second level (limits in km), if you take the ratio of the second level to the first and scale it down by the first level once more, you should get 0.0092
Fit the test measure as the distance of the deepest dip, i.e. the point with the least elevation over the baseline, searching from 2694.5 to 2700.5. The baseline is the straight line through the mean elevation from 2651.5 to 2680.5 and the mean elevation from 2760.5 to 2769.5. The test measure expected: 2695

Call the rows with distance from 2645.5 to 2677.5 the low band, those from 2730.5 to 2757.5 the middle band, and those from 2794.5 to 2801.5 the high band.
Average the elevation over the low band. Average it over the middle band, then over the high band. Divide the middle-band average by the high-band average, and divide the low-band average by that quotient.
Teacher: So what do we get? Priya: 82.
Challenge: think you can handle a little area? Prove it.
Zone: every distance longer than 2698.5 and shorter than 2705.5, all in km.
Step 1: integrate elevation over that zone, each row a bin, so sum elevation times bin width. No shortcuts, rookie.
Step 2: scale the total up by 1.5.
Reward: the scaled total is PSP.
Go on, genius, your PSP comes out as 1144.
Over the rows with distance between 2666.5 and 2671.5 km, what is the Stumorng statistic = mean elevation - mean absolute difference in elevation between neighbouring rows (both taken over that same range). 102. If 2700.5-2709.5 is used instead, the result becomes 105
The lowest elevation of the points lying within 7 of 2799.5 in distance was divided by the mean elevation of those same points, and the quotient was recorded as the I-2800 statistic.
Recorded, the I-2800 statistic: 0.958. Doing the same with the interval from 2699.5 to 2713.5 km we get 0.962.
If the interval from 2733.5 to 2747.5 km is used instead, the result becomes 0.968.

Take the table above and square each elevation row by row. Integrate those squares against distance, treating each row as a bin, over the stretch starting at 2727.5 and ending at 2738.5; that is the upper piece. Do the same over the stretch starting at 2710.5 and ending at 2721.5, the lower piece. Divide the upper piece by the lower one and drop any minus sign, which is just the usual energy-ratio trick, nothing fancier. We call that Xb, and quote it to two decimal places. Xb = 0.95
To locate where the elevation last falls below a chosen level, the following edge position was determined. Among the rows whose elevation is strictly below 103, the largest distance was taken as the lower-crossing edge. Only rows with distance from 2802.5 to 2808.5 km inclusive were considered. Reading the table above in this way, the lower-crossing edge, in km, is 2808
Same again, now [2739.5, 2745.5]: 2742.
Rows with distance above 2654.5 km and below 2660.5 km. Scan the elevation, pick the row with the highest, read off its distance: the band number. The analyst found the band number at 2660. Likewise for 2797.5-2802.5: 2800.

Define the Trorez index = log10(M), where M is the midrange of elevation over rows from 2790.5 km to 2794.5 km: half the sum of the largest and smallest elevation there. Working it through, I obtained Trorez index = 1.98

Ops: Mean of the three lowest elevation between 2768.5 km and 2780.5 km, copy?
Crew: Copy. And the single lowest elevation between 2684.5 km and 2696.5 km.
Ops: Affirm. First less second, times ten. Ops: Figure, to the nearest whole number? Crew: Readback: -84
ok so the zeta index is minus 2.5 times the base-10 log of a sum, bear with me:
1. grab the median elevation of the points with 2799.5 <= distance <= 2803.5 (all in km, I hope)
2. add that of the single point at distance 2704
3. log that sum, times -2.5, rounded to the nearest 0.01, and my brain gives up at -5.77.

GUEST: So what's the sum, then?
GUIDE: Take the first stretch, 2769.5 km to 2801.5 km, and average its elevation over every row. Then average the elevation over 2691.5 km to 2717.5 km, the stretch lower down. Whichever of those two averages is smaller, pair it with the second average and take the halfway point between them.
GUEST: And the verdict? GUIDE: 104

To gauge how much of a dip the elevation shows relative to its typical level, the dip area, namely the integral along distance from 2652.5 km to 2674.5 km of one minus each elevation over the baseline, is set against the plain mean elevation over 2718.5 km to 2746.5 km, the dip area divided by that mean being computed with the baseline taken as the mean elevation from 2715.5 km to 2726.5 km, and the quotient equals 0.013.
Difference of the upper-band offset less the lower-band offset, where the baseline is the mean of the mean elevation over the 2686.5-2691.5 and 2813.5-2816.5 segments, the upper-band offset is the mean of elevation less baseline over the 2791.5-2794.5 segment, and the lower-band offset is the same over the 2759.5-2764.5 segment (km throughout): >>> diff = -8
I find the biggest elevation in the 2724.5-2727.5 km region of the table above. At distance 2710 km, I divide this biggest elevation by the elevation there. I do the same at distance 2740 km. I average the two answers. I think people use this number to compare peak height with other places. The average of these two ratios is 0.972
